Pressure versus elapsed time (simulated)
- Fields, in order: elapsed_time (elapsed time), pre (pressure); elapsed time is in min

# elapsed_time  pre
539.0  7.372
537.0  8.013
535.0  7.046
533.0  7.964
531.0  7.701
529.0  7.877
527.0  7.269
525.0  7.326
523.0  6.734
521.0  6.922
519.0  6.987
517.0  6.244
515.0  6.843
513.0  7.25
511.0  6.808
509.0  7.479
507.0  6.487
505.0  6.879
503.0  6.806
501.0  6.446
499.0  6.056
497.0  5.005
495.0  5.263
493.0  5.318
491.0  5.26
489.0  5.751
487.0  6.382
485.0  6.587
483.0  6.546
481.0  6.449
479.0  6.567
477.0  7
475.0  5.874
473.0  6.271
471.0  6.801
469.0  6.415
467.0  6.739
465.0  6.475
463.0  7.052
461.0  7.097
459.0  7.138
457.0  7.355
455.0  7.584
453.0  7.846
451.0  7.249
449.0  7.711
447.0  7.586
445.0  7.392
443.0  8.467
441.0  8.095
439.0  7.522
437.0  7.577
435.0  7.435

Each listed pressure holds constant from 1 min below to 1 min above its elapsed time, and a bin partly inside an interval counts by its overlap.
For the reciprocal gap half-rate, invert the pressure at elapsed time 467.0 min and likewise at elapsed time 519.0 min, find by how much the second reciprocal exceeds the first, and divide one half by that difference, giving -95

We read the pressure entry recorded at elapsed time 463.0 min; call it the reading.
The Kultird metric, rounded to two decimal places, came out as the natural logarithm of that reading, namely 1.95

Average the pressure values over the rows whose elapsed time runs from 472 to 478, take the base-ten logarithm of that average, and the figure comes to 0.80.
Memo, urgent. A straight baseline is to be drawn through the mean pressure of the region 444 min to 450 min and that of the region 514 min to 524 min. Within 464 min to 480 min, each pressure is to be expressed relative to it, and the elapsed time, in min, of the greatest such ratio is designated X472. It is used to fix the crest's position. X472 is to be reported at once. 477.0 min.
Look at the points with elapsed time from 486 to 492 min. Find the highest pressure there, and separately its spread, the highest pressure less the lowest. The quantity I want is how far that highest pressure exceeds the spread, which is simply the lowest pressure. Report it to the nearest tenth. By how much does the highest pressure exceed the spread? 5.3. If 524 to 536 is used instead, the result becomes 7.0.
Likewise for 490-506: 5.0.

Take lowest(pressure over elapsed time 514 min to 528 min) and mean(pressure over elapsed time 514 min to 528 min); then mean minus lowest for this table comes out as 0.66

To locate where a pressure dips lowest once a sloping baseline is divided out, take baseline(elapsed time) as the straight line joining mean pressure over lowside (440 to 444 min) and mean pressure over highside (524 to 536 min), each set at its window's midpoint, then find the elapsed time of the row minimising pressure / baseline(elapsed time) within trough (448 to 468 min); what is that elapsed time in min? 465.0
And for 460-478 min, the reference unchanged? 475.0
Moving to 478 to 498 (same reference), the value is 497.0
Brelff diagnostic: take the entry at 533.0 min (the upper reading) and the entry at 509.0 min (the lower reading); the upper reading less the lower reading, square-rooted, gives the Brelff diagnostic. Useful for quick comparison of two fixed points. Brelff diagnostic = 0.70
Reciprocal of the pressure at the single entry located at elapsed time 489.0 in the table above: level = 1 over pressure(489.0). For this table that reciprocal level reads 0.174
